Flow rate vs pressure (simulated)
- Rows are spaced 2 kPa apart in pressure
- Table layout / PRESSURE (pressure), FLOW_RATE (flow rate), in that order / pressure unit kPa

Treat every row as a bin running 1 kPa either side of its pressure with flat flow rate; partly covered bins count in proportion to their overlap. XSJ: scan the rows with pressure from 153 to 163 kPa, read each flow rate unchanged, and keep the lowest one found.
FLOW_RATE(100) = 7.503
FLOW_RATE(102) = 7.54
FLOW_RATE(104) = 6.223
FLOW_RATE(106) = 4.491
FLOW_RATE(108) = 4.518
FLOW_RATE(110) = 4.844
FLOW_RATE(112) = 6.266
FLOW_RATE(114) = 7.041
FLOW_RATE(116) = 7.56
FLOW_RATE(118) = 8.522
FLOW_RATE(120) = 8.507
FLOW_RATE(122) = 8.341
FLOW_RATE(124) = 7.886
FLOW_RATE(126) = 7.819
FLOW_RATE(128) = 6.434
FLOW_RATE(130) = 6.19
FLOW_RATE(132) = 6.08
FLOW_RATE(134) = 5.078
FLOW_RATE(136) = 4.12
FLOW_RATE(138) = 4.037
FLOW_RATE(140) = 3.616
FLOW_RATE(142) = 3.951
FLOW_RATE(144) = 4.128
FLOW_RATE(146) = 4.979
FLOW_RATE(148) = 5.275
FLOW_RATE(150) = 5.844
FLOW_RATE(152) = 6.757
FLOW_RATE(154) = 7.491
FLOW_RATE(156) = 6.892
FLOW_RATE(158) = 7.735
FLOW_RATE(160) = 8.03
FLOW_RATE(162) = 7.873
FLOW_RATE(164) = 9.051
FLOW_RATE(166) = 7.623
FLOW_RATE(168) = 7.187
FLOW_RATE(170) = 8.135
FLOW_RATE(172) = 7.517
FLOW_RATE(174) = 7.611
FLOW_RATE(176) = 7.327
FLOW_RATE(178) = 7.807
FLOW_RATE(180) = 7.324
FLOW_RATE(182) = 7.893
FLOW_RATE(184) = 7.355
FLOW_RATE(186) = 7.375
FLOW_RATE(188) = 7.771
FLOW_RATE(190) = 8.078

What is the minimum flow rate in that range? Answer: 6.892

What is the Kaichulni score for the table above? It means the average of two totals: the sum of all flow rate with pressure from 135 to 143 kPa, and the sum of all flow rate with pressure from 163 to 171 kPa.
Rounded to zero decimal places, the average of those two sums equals 24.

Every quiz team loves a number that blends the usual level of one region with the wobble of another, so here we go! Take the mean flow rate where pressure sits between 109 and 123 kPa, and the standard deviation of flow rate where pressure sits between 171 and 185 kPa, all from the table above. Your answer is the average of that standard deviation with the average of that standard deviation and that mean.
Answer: 2.0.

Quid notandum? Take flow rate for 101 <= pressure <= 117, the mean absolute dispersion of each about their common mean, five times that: 5.4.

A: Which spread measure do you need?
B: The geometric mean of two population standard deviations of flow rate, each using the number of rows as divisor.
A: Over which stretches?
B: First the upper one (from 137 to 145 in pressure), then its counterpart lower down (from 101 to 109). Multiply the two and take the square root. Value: 0.50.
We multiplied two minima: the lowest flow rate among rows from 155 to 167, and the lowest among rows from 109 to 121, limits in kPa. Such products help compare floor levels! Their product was 33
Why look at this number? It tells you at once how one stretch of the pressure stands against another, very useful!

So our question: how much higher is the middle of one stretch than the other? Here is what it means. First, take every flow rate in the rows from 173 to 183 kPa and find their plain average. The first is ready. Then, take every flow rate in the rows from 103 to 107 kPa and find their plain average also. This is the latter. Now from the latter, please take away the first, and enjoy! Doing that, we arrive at -2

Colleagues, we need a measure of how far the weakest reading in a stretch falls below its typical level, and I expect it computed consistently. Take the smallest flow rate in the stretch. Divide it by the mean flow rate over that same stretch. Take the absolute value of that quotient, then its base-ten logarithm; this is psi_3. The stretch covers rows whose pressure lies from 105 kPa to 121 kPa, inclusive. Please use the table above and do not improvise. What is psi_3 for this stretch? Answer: -0.158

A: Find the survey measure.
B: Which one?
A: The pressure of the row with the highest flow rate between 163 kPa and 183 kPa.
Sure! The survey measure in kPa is 164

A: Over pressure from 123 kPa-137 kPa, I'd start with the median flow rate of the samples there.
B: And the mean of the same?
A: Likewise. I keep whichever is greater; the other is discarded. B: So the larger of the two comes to 6.2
